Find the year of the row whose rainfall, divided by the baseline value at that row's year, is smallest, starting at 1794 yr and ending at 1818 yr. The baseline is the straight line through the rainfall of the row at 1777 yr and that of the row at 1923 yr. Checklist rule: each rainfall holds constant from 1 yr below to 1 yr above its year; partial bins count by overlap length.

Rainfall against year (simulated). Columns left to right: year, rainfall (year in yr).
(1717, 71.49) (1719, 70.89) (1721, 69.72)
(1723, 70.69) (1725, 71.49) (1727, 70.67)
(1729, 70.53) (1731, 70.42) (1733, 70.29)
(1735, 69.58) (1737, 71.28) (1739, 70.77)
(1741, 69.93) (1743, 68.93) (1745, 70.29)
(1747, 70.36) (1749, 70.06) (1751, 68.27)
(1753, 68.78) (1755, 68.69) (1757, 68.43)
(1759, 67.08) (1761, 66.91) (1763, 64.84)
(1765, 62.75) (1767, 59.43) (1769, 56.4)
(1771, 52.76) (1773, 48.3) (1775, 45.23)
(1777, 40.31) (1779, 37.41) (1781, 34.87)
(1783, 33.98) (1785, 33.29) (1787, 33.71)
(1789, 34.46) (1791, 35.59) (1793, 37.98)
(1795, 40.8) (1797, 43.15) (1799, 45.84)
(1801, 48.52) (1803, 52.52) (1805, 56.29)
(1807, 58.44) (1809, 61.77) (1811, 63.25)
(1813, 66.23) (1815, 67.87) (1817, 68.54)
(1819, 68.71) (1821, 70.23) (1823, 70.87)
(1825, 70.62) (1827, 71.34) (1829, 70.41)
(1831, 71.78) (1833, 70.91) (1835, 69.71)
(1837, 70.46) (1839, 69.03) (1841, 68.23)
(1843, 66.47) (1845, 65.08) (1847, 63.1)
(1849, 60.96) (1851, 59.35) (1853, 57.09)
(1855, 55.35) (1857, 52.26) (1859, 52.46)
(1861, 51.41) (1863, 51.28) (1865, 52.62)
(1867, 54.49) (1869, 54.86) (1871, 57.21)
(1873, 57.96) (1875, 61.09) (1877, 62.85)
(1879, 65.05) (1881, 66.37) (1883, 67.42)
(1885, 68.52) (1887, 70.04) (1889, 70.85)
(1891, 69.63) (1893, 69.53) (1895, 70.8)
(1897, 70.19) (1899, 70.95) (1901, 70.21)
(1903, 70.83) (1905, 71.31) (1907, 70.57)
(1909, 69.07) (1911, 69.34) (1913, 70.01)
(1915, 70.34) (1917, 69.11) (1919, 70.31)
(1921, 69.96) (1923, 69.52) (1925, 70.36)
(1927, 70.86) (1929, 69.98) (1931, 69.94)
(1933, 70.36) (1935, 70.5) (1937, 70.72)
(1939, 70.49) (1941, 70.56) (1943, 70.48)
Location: 1795 yr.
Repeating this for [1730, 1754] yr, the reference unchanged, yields 1753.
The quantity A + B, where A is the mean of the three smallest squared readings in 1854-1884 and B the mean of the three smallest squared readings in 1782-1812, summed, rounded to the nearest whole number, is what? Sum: 3801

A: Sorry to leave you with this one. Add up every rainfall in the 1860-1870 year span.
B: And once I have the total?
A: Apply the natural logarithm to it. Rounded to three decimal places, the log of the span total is 5.578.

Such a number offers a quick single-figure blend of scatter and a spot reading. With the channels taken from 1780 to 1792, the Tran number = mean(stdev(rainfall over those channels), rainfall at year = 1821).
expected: 35.5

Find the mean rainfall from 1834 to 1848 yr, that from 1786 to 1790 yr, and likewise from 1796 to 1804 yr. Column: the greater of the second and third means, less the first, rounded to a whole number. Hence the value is -20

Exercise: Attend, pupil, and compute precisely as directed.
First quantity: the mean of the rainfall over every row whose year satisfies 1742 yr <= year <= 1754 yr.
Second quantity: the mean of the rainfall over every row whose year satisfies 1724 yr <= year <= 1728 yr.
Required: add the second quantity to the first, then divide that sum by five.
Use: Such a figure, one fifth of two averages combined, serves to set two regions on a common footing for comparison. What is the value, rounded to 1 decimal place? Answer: 28.1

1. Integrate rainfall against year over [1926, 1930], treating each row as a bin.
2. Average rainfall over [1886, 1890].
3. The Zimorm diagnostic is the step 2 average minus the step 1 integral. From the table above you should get -211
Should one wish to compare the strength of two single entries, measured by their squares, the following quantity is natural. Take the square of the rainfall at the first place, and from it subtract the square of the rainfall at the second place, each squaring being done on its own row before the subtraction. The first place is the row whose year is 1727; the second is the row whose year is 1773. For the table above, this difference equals 2661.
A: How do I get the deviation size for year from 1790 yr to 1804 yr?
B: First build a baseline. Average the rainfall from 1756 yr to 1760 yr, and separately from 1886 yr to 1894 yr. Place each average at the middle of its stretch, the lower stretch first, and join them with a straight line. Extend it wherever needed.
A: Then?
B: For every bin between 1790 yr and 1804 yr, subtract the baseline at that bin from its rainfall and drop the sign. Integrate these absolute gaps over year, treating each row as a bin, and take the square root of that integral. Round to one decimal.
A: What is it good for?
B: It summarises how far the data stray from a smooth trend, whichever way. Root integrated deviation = 18.7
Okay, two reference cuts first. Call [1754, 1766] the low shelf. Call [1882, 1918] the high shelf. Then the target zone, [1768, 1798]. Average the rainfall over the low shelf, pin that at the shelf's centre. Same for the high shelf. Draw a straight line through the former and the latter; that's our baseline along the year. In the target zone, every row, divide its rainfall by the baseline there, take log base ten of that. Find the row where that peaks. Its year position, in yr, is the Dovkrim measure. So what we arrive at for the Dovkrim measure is 1769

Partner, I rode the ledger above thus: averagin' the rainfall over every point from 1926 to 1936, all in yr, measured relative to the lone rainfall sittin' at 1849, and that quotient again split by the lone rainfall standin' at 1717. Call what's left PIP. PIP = 0.0161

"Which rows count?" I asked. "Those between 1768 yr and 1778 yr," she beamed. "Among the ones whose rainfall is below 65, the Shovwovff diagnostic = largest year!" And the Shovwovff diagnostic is 1777 yr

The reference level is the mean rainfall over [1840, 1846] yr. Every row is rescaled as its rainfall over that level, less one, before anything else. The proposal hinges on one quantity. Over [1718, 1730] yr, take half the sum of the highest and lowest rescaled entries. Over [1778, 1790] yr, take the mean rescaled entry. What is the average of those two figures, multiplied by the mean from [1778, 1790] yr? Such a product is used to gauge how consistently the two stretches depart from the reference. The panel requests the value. 0.1008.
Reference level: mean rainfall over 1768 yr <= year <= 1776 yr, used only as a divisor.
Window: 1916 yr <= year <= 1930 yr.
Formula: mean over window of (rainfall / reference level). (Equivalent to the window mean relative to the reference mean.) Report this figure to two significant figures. 1.4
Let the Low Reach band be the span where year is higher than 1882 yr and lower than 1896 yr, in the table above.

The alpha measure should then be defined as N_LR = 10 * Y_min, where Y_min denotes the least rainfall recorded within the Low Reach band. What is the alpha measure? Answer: 674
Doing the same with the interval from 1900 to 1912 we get 691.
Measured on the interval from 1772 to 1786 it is 333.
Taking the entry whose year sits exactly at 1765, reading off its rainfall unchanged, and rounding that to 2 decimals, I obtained 62.75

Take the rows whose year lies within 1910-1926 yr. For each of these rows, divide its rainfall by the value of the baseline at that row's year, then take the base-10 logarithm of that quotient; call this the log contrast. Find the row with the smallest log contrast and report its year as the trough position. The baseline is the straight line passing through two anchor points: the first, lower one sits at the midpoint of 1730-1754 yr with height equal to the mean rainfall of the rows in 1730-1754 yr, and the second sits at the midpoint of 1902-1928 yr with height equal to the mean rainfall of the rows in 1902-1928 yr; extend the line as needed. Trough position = 1917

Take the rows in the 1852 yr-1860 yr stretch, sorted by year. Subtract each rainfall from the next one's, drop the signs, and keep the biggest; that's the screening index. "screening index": 3.1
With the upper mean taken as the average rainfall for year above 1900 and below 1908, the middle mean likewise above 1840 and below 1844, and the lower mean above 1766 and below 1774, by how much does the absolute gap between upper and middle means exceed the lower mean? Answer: -51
